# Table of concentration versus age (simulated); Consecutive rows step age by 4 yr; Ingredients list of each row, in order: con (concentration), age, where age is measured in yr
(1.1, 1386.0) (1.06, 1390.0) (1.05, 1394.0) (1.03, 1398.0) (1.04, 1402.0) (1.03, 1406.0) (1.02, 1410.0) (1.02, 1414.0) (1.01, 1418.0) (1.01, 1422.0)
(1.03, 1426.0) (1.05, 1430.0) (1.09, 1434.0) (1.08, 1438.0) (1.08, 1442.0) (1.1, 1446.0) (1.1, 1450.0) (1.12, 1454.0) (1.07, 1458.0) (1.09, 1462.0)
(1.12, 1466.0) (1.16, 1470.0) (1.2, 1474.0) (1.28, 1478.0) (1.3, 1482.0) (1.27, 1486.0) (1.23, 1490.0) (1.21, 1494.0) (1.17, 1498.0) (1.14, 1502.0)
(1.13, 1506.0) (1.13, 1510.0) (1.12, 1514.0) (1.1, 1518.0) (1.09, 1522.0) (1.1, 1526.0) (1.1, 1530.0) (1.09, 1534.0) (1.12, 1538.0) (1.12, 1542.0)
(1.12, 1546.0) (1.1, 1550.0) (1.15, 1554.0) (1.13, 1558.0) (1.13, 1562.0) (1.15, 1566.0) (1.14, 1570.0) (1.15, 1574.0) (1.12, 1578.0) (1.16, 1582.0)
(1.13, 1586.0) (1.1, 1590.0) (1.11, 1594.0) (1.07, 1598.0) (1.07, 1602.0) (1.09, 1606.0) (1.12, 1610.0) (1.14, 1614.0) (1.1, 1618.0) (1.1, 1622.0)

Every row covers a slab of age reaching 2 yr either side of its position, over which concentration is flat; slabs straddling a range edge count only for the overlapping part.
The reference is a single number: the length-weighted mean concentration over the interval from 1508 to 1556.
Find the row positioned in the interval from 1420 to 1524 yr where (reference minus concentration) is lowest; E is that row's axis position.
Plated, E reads 1482.0 yr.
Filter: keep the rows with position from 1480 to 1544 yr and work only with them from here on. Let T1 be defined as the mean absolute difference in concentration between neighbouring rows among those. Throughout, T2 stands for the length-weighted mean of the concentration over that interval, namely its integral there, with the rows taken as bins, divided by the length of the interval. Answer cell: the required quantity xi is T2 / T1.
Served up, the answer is 66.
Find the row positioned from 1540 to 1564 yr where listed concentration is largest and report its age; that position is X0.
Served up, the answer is 1554.0 yr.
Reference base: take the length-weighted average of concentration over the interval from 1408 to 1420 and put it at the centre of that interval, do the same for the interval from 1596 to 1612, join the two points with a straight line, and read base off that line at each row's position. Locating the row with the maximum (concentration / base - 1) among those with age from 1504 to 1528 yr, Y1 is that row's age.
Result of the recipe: 1506.0 yr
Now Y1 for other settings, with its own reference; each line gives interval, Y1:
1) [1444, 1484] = 1482.0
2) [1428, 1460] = 1454.0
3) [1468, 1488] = 1482.0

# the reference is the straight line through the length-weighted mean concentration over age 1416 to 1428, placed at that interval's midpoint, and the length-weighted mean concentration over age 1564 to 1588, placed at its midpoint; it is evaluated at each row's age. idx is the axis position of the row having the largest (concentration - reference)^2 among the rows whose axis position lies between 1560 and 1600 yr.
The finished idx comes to 1598.0 yr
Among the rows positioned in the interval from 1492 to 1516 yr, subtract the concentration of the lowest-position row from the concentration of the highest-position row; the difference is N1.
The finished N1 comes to -0.09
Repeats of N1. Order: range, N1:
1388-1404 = -0.02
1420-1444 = 0.07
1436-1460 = -0.01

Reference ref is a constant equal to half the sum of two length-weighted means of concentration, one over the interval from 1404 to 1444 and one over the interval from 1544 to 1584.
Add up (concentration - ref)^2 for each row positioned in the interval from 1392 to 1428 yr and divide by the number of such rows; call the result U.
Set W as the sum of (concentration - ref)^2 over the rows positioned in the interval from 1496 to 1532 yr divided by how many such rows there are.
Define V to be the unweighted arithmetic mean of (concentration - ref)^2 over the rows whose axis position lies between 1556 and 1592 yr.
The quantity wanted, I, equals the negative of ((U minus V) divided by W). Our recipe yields -1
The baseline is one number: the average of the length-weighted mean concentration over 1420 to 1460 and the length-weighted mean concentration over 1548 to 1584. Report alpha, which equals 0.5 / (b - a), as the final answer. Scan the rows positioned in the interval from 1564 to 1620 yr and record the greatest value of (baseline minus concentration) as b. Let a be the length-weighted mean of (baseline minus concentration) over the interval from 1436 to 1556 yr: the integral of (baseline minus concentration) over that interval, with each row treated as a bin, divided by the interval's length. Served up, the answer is 7.2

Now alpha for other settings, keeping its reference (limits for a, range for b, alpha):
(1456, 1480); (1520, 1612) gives 6.0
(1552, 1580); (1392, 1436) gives 3.9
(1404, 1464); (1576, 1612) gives -50.0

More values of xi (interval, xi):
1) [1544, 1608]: 51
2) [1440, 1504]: 36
